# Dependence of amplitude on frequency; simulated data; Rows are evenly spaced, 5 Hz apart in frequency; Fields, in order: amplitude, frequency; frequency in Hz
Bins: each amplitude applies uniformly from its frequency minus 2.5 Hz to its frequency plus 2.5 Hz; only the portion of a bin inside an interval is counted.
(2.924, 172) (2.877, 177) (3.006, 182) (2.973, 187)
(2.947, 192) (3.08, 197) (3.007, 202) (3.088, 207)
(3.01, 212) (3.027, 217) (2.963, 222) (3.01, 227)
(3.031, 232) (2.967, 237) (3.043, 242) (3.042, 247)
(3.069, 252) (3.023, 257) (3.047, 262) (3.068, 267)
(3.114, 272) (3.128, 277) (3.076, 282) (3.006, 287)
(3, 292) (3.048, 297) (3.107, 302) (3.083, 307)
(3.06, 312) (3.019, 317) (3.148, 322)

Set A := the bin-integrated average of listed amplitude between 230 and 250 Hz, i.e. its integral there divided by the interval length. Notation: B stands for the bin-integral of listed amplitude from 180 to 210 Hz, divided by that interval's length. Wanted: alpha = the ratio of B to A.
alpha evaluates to 1.00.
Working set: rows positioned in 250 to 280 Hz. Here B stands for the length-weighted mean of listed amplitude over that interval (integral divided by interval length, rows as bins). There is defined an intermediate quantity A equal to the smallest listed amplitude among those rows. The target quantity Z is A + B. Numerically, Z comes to 6.10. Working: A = 3.023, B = 3.07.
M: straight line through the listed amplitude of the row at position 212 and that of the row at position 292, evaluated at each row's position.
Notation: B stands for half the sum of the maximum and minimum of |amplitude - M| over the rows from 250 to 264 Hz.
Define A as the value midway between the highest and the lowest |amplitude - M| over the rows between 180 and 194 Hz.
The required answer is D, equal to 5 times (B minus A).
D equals 0.02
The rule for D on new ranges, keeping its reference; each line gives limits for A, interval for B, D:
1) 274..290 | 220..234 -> -0.21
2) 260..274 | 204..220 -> -0.19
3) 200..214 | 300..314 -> 0.23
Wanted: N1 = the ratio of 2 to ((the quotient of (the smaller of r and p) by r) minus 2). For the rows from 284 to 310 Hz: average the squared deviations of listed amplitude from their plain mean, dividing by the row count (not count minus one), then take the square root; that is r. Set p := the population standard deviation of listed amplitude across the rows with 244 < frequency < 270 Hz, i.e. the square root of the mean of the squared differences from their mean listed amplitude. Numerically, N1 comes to -1.26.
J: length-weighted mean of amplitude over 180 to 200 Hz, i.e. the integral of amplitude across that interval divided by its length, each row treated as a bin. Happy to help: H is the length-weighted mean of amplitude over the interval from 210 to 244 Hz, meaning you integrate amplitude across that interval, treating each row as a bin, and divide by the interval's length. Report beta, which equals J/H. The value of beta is 1.00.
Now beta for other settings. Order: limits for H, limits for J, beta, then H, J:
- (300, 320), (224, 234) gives 0.98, 3.07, 3.02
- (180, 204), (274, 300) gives 1.02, 3.00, 3.05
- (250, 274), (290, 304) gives 1.00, 3.06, 3.05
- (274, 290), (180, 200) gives 0.98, 3.07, 3.00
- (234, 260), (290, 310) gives 1.01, 3.03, 3.06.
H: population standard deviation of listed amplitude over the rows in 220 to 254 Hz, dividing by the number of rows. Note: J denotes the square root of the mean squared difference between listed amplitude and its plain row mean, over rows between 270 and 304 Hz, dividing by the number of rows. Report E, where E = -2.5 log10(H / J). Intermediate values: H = 0.037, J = 0.048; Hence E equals 0.28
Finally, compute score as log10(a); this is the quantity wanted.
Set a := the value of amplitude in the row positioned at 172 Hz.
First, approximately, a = 2.924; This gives 0.466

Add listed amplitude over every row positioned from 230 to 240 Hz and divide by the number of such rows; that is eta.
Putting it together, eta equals 3.00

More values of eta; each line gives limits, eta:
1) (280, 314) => 3.05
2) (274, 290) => 3.07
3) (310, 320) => 3.04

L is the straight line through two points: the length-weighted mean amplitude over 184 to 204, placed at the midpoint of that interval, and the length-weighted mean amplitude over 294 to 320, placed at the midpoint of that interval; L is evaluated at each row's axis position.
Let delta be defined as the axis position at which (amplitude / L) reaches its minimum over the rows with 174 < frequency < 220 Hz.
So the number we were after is 177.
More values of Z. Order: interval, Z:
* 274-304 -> 6.06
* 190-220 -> 5.97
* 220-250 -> 5.97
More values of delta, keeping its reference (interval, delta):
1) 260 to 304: 292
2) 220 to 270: 237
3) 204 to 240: 237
